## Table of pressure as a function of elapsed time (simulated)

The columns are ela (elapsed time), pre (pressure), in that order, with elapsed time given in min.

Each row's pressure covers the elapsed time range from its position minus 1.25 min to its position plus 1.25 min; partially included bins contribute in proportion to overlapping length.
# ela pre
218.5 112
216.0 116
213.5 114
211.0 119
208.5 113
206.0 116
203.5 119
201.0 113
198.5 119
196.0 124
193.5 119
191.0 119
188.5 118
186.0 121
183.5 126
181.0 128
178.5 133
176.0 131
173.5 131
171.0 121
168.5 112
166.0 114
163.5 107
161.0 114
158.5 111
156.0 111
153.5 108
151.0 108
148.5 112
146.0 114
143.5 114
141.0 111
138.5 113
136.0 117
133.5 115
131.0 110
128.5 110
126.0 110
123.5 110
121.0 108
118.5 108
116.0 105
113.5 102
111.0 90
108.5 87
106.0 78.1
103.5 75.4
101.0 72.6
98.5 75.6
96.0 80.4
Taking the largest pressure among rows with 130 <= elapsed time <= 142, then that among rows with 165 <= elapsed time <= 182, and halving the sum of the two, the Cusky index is 125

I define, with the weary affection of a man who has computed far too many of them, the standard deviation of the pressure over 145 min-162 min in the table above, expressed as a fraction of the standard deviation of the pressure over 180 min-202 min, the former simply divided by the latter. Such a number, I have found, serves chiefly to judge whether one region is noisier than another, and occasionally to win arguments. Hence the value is 0.5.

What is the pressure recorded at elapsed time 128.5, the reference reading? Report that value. 110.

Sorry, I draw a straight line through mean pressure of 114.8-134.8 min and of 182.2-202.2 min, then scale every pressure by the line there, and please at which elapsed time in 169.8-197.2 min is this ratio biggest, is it 178.5 min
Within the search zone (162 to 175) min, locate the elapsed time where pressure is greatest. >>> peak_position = 173.5 min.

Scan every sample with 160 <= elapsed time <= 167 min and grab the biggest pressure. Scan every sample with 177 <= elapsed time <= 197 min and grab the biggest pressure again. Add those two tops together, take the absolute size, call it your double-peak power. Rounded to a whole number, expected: 247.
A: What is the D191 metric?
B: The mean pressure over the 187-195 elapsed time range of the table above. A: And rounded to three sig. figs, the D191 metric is 119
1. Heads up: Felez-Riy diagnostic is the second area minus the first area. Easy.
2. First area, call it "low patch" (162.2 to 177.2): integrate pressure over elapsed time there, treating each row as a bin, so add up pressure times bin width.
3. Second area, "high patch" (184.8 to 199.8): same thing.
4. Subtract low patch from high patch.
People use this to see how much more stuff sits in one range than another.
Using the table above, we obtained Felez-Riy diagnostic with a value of 10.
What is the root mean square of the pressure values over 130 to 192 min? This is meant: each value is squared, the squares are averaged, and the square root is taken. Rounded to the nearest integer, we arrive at 117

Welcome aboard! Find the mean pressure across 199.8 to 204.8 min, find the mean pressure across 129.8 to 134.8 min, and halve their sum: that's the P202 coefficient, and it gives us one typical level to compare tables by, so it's 114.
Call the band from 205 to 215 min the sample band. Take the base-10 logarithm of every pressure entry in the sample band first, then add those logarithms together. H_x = 8.2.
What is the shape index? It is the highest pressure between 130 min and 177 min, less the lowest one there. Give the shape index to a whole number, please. 24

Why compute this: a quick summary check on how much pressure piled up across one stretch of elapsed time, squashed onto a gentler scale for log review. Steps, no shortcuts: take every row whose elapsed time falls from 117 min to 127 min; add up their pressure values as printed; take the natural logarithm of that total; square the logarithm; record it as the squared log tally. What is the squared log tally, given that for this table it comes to 36.9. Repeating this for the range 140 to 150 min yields 37.4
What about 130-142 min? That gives 40.2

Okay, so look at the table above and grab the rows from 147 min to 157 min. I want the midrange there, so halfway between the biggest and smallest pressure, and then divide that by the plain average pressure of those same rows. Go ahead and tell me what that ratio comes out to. 1.00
